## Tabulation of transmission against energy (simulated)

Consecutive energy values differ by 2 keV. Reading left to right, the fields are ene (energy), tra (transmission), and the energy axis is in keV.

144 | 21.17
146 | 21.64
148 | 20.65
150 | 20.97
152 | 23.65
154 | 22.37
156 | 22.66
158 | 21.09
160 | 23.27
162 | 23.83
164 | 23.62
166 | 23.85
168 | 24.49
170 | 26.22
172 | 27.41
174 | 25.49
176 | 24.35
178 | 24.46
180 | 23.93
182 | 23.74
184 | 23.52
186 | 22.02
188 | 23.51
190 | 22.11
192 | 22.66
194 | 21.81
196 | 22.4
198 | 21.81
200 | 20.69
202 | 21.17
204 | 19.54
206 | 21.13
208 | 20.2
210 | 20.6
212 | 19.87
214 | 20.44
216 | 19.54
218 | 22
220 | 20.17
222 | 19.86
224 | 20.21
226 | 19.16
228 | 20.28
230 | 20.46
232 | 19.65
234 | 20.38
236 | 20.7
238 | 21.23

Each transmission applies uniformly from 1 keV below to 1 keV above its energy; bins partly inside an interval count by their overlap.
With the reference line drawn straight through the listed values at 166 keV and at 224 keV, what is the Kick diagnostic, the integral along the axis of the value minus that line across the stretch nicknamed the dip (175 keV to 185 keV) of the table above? 10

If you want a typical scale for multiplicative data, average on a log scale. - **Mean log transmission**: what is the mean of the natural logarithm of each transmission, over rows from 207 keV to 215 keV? 3.01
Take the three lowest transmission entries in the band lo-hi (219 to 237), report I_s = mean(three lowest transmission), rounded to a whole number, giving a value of 20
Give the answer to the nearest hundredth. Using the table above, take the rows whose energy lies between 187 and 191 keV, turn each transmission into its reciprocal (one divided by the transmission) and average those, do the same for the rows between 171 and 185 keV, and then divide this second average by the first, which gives 0.92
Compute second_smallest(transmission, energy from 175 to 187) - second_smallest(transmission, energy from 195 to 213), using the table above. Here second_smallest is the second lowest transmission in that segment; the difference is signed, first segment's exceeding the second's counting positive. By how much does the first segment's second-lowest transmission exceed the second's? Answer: 4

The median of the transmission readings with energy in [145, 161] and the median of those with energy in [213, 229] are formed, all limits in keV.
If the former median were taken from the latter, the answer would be -1.8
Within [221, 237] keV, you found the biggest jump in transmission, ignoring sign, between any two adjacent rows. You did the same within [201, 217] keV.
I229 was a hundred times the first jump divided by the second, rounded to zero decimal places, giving 69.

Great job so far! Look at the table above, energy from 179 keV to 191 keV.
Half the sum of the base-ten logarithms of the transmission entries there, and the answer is 4.09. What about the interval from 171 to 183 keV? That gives 4.19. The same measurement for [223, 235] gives 3.90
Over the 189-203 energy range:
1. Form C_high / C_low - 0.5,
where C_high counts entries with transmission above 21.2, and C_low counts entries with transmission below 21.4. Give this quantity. 2.0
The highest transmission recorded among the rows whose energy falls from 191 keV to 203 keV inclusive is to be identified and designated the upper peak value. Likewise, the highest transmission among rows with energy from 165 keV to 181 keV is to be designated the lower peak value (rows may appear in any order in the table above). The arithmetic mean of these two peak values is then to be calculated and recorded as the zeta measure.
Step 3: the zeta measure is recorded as 25.0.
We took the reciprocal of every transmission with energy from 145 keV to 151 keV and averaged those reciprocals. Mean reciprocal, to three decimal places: 0.047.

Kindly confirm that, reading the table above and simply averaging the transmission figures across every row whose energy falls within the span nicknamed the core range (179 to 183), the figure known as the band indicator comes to 23.8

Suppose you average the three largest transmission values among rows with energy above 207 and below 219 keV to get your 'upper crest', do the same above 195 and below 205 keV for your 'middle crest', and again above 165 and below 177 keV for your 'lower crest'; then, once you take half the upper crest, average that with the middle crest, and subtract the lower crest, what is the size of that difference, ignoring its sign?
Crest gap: 10.2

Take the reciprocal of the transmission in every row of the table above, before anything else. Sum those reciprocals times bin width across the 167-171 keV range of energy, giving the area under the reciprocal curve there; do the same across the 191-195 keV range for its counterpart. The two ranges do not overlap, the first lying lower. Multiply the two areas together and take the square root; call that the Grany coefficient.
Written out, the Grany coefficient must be 0.169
